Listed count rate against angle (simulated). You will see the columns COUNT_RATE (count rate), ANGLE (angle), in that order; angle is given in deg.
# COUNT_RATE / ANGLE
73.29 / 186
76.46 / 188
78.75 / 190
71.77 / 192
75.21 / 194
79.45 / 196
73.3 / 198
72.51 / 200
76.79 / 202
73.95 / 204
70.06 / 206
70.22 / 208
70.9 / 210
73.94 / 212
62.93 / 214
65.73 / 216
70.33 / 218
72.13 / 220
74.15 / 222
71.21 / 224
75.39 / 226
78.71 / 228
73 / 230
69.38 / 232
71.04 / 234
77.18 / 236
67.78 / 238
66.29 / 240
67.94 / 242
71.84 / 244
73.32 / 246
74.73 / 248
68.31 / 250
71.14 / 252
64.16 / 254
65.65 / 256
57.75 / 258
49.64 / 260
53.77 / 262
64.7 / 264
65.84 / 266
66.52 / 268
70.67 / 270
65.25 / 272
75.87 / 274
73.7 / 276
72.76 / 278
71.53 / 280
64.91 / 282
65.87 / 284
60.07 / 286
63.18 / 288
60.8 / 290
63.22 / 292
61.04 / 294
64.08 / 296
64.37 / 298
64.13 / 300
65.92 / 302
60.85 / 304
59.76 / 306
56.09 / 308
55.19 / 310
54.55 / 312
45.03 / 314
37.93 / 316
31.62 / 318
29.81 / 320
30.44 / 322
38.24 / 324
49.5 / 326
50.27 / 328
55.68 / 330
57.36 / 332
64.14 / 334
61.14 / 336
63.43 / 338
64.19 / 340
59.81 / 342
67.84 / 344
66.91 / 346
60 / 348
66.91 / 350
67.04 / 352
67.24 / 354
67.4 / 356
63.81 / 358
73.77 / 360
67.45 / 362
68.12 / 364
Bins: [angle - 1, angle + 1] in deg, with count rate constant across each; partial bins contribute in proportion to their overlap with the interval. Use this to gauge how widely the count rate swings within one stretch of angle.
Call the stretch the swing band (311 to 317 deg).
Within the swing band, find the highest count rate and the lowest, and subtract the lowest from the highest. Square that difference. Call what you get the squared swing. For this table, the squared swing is 276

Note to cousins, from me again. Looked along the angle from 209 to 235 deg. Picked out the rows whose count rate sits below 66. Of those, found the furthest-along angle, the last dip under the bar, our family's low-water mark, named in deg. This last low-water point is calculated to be 216 deg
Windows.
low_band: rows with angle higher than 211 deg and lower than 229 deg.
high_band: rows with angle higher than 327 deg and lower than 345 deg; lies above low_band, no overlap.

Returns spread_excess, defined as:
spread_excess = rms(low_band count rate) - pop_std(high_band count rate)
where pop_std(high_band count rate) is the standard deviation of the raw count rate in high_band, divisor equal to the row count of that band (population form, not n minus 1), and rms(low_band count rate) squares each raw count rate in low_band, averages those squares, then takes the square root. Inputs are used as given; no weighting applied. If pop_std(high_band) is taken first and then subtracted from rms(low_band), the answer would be 67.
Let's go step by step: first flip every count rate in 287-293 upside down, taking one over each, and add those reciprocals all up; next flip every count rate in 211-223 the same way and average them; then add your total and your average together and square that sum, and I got 0.004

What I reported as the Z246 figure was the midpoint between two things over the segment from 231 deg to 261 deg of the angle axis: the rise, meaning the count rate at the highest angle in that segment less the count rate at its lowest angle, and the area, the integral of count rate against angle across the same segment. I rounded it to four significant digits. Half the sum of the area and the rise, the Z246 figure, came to 1006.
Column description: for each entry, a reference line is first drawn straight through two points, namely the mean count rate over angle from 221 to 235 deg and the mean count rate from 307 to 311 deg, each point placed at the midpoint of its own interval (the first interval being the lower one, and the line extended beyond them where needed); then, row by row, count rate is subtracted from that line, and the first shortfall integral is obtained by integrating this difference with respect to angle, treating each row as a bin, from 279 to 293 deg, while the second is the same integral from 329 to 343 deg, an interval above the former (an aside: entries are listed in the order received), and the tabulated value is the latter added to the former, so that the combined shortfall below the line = -205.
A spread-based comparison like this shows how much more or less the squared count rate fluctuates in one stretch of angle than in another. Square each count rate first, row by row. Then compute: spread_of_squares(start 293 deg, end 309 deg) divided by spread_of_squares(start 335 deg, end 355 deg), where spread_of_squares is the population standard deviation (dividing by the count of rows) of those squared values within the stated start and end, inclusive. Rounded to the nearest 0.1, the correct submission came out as 1.0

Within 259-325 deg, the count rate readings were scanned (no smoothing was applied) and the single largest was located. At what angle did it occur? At 274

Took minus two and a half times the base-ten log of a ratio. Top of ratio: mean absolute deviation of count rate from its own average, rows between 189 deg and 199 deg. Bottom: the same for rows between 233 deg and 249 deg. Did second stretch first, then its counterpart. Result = 0.1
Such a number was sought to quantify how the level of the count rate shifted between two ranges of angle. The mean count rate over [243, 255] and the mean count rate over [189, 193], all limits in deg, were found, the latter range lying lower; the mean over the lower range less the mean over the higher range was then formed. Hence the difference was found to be 5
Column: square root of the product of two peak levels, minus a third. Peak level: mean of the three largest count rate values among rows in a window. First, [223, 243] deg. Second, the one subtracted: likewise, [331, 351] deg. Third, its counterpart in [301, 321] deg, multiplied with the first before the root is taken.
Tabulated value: 2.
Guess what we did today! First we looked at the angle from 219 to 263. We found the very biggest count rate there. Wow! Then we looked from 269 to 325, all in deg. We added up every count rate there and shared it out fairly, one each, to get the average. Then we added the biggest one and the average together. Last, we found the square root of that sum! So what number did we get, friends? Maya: 11.7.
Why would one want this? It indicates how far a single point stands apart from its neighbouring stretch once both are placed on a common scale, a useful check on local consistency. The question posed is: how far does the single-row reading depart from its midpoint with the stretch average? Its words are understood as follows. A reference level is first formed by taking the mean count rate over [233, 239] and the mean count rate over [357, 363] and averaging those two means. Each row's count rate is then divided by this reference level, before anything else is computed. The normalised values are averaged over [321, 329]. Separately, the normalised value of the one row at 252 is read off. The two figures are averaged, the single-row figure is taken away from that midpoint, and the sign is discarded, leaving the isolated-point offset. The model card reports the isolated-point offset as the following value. 0.21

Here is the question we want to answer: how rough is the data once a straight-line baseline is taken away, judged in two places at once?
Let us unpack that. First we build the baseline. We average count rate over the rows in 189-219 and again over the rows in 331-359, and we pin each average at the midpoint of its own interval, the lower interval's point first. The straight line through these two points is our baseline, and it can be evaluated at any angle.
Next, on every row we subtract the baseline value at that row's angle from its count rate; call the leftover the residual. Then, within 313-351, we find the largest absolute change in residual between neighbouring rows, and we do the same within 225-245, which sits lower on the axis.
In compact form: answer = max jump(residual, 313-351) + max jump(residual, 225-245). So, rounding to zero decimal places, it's 21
